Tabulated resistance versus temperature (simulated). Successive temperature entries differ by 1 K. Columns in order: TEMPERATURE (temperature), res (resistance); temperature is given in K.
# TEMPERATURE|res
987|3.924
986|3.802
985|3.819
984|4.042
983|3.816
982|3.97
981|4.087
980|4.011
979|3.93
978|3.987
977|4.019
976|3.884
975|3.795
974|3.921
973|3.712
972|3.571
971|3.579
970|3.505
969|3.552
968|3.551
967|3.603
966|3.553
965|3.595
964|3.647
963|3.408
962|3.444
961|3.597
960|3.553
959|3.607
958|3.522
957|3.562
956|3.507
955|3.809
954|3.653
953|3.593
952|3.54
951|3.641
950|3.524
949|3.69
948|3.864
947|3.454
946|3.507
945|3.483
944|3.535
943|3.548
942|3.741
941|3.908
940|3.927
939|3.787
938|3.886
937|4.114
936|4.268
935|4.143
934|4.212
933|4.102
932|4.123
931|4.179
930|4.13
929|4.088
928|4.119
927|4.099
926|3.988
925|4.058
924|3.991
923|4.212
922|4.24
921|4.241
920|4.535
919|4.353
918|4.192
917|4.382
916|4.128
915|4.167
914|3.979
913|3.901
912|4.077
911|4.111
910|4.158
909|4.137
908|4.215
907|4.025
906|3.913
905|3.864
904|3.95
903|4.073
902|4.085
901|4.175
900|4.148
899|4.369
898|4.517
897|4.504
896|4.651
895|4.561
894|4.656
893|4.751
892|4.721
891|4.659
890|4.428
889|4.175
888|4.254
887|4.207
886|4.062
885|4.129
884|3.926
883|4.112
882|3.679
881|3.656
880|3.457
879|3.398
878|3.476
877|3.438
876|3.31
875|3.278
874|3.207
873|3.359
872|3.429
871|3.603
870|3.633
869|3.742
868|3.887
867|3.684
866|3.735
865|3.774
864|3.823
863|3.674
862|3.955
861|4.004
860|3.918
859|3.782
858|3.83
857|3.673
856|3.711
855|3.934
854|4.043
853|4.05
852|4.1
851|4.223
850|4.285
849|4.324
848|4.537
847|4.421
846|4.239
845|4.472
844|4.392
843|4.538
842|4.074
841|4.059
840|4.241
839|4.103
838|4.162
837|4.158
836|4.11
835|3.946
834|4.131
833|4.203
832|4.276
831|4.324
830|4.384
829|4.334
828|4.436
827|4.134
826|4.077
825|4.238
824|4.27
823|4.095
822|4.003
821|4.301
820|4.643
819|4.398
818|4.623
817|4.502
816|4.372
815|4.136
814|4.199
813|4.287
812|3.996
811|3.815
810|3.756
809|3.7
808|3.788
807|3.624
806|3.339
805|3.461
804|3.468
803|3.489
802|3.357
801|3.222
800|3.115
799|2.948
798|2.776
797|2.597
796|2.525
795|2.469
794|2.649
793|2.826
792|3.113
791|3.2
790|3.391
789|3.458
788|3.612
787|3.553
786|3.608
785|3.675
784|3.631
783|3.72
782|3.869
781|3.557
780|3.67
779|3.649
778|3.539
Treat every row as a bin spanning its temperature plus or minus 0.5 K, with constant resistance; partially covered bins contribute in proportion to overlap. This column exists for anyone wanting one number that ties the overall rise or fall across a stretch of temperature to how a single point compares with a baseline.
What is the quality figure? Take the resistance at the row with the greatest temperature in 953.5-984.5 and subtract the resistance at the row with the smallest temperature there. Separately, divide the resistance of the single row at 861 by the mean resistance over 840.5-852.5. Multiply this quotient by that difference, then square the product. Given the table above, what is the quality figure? 0.13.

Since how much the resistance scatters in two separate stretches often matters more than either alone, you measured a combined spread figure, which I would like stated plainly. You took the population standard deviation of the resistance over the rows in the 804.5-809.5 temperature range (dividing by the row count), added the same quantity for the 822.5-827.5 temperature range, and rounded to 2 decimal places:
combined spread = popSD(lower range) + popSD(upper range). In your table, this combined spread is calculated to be 0.24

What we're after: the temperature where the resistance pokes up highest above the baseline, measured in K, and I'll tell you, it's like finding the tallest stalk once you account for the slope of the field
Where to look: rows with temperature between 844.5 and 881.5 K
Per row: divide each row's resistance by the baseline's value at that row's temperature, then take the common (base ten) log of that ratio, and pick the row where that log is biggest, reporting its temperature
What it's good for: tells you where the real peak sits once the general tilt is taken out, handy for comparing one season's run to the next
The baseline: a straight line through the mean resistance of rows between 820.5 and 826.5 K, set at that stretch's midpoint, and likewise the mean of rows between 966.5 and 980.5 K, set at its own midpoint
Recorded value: 848 K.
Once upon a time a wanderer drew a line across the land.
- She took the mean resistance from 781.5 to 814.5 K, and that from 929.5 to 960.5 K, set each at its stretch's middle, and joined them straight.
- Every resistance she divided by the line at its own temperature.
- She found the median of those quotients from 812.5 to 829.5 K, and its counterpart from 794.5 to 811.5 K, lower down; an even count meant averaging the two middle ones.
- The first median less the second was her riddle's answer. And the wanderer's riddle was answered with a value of 0.26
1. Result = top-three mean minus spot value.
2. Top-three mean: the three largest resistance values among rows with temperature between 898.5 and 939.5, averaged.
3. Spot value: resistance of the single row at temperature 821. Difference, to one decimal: 0.1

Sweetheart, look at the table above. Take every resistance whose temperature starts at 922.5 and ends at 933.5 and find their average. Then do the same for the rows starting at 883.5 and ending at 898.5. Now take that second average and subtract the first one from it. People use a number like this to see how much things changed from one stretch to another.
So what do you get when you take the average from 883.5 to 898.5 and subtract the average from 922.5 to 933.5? 0.31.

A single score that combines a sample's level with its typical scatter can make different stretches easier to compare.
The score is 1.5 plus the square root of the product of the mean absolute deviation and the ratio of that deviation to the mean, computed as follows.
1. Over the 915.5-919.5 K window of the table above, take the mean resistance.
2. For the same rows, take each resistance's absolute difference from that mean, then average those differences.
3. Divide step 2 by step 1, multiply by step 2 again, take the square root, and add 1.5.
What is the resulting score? 1.55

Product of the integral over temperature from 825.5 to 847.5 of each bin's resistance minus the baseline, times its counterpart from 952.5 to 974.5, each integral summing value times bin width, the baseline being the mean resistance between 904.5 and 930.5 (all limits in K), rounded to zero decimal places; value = -28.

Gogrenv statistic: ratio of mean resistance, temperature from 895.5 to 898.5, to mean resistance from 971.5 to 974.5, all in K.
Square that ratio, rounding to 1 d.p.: 1.5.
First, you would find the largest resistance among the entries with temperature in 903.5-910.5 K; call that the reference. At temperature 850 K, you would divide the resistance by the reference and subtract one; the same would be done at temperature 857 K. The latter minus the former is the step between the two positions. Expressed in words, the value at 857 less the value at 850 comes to -0.15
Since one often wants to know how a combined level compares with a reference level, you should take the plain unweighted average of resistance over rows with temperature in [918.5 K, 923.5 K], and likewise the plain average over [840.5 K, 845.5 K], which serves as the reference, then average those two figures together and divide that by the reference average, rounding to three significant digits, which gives 1.00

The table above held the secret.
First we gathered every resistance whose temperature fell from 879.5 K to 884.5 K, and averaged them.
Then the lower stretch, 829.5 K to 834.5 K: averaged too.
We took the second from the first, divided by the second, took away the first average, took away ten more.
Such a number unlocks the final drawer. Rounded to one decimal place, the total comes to -13.9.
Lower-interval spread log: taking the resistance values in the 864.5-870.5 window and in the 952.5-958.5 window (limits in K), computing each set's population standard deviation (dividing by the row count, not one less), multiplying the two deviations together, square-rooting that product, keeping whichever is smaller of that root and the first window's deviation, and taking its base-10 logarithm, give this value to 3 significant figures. -1.10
